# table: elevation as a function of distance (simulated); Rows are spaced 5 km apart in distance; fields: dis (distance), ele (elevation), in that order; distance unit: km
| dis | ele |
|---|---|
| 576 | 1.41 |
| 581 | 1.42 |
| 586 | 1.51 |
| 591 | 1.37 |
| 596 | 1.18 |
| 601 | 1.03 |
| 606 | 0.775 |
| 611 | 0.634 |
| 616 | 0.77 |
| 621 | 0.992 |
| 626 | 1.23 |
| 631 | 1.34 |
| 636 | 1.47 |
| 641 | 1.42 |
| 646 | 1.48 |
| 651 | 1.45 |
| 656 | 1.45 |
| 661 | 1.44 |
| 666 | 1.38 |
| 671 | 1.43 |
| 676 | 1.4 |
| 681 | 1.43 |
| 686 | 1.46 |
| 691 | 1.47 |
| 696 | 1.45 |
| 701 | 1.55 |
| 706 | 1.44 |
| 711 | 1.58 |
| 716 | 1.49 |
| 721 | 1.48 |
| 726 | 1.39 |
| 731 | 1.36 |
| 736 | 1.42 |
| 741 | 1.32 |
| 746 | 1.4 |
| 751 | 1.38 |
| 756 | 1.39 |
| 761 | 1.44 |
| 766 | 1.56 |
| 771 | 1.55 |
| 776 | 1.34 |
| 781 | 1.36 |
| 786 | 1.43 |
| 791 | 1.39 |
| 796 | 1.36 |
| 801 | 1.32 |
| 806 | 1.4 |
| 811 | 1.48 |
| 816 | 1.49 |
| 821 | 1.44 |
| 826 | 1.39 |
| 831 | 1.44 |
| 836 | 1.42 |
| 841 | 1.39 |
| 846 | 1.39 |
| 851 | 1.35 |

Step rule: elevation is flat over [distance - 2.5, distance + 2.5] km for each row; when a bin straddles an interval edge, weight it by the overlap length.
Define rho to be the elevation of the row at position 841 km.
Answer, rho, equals 1.39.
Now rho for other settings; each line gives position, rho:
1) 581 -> 1.42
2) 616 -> 0.77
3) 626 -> 1.23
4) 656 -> 1.45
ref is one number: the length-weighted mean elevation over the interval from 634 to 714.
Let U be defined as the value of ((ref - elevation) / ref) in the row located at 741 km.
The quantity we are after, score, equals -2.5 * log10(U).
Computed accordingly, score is 2.6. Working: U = 0.094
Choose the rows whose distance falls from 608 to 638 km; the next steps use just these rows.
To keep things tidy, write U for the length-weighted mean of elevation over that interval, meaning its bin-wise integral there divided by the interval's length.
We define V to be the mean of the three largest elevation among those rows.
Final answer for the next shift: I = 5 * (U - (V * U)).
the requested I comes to -1.84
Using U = 1.06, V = 1.35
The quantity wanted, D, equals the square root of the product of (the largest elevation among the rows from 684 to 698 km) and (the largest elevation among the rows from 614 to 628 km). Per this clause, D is 1.34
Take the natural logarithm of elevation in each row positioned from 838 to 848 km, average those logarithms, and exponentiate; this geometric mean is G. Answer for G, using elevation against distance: 1.39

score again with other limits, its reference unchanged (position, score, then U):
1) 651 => 5.9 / 0.004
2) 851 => 2.8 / 0.073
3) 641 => 4.0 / 0.025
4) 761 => 4.9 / 0.011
